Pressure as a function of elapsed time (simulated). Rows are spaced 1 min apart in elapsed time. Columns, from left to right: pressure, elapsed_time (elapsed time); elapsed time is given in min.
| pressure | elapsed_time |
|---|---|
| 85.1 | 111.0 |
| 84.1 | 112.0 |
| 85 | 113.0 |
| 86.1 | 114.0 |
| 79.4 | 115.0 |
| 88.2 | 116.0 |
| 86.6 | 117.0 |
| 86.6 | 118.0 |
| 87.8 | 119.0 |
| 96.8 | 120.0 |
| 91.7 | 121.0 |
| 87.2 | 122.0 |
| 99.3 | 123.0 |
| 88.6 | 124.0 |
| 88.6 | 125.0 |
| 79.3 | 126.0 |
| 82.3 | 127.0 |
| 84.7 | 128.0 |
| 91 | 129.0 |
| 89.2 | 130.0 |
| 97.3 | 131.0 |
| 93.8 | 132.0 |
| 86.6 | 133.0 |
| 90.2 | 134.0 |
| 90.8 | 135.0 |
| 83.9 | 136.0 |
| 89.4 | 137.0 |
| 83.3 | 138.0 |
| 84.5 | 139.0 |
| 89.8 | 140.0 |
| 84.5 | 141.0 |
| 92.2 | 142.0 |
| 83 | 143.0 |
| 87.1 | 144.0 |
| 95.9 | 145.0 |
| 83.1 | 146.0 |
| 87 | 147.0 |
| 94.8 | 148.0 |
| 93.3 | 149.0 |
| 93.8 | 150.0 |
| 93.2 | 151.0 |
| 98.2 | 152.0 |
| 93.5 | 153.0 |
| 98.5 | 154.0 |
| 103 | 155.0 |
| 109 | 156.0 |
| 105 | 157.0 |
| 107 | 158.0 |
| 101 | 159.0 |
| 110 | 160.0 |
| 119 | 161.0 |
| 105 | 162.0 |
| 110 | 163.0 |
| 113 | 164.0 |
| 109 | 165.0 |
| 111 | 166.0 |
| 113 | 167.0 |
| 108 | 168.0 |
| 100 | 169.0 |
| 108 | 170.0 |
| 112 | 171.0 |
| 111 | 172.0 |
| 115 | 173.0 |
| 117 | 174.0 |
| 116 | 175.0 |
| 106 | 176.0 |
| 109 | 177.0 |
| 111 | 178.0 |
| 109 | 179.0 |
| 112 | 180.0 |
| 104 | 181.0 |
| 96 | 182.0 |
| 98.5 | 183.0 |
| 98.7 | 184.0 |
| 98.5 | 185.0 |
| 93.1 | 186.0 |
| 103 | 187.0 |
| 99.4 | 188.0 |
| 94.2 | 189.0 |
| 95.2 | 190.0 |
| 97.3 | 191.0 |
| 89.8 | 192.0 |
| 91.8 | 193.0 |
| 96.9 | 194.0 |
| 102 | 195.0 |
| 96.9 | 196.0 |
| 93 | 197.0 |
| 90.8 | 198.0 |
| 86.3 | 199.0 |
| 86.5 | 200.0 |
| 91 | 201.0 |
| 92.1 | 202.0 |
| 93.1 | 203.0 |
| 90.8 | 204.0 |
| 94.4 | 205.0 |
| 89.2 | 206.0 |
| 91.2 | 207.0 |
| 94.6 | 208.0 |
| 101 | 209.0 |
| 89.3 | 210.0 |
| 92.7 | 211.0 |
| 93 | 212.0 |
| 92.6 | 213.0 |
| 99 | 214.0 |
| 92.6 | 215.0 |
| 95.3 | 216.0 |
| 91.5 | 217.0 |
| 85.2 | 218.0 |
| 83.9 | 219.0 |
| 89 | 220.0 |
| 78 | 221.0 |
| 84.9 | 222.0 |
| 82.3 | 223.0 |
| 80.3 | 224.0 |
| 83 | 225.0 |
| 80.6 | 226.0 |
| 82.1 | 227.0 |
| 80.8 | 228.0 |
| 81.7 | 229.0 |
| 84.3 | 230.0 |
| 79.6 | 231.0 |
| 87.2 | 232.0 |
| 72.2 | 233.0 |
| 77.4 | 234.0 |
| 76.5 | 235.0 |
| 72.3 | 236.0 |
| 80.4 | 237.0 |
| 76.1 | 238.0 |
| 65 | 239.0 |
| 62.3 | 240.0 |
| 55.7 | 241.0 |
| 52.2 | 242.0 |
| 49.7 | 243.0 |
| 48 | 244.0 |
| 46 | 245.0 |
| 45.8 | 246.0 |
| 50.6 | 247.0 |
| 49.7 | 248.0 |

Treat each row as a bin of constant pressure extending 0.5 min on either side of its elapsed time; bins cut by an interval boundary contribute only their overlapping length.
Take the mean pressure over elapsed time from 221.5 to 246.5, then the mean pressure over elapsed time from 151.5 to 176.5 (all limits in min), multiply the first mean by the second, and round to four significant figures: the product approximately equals 7712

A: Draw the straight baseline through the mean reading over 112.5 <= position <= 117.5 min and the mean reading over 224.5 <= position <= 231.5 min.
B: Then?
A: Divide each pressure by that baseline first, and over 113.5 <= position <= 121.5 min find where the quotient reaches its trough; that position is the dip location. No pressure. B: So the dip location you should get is 115.0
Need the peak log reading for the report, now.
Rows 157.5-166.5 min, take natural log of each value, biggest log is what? 4.78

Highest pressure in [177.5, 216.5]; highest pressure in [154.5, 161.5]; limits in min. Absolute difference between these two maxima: 7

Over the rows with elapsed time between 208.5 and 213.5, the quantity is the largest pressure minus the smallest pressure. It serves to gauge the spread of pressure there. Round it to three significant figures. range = 11.7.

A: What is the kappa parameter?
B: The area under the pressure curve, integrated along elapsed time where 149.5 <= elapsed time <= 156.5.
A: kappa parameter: 689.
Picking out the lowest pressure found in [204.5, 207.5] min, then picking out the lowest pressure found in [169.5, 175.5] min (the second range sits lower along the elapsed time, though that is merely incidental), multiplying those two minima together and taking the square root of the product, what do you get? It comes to 98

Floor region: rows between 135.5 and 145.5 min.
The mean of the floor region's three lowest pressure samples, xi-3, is 83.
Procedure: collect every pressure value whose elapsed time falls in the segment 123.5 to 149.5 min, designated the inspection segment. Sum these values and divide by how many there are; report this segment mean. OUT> 88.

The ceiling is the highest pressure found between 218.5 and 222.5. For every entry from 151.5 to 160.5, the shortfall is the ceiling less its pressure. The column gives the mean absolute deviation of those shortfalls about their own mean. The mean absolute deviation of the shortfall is 4.4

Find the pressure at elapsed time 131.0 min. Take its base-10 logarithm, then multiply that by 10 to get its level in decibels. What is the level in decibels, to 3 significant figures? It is 19.9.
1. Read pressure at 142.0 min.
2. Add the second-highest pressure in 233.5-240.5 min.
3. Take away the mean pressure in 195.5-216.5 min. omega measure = 77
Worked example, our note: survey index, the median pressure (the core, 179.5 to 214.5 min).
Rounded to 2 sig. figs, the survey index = 94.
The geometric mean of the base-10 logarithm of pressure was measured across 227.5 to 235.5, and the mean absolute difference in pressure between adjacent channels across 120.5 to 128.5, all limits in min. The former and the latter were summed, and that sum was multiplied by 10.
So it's 79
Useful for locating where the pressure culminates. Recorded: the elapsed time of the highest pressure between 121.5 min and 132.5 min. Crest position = 123.0 min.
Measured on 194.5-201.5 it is 195.0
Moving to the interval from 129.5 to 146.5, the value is 131.0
